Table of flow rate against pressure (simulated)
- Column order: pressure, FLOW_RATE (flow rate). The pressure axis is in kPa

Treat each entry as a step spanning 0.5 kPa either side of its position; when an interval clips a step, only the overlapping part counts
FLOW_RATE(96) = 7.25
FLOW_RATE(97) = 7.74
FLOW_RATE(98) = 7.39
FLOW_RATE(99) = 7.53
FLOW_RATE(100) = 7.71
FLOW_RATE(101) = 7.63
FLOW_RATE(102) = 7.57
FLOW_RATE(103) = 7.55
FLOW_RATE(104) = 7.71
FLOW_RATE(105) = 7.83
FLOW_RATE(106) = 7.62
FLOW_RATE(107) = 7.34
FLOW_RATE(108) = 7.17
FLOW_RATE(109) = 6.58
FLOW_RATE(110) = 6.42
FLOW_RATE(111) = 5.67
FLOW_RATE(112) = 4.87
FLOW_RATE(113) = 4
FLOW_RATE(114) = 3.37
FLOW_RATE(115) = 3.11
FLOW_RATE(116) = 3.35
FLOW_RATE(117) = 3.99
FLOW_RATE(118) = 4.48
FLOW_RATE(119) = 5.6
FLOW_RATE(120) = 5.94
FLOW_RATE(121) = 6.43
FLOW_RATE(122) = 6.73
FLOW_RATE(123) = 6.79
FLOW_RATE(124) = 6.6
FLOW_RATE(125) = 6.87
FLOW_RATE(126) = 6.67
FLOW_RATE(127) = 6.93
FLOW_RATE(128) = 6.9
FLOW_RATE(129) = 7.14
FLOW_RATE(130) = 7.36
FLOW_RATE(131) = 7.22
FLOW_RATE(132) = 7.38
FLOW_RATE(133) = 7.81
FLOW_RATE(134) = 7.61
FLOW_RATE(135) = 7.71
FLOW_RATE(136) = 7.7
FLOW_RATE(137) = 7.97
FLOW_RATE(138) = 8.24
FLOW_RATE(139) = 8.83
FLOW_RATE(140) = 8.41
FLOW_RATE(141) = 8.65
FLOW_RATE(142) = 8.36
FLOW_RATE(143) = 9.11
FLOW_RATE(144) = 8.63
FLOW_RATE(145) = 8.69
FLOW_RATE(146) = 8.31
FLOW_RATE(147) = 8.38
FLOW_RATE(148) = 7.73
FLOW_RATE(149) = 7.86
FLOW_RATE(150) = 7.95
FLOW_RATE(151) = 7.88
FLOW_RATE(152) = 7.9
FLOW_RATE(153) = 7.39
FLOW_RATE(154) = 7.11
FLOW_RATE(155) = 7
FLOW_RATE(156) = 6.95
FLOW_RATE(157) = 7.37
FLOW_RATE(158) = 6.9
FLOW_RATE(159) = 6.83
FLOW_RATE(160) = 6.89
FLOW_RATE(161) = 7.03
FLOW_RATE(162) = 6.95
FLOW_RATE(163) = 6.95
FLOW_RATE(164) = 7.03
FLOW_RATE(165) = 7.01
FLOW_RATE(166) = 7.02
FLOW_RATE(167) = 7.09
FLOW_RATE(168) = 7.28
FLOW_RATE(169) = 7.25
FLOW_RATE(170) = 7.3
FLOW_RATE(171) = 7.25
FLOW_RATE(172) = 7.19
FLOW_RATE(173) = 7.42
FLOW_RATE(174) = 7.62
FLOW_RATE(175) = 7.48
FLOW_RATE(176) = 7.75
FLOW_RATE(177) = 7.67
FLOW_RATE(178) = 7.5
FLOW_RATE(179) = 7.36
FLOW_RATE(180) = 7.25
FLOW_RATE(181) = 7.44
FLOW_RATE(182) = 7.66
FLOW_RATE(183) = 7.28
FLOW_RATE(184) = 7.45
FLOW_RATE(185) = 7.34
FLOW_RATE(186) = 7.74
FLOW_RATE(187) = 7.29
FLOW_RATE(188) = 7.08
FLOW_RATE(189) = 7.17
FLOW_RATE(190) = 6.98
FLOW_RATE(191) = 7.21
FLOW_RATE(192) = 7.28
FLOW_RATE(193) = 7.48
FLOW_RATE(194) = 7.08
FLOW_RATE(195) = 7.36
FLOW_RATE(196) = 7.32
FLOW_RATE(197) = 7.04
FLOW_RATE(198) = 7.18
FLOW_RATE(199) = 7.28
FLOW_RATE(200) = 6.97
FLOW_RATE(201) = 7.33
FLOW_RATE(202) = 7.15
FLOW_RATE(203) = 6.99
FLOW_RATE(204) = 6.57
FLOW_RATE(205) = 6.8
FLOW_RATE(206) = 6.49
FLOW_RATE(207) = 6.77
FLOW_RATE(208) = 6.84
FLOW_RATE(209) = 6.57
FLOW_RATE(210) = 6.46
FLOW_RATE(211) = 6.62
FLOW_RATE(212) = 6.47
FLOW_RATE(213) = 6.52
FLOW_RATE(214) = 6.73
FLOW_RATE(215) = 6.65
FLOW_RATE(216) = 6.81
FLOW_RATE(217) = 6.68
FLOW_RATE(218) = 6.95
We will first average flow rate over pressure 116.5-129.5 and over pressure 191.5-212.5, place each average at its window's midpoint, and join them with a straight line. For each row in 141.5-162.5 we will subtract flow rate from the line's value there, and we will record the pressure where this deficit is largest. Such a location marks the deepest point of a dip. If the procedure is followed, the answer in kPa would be 159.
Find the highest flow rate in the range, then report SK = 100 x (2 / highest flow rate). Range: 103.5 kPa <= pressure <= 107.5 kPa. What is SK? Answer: 26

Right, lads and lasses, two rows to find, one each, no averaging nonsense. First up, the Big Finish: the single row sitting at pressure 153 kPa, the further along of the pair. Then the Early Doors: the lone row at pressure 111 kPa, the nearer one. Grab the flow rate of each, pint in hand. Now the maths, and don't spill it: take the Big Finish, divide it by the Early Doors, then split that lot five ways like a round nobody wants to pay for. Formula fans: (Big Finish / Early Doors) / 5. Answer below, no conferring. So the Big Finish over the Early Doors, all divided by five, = 0.26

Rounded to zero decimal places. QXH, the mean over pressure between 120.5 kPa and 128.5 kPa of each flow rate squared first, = 45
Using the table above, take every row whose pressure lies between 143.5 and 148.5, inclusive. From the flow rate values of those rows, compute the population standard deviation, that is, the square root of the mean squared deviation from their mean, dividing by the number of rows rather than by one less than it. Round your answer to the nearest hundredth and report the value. 0.34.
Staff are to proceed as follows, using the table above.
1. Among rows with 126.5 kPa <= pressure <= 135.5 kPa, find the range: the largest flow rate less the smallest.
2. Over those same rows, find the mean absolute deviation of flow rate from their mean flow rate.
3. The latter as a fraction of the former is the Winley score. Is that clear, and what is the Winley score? 0.29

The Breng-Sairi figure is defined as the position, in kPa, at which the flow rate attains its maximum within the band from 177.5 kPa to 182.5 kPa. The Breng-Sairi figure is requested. 182 kPa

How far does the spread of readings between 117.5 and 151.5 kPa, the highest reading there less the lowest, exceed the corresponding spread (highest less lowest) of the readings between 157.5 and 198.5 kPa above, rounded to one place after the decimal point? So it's 3.7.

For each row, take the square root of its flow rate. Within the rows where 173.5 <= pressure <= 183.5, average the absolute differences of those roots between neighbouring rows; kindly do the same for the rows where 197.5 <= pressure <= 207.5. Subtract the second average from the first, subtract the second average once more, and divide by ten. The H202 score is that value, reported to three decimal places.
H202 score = -0.006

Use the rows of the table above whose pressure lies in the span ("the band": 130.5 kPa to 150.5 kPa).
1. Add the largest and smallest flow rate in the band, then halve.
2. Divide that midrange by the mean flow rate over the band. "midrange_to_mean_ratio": 1.00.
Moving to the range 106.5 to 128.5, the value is 0.91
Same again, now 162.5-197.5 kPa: 1.01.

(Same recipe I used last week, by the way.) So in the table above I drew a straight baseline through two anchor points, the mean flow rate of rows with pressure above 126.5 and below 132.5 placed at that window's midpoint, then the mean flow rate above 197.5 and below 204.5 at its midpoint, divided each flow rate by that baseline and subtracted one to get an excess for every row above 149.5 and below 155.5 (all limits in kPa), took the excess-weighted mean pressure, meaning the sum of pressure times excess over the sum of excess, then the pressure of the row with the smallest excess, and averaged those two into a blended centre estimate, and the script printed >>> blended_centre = 153.0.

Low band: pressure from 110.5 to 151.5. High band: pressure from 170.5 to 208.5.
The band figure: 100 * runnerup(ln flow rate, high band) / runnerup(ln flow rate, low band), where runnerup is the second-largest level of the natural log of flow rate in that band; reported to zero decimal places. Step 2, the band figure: 94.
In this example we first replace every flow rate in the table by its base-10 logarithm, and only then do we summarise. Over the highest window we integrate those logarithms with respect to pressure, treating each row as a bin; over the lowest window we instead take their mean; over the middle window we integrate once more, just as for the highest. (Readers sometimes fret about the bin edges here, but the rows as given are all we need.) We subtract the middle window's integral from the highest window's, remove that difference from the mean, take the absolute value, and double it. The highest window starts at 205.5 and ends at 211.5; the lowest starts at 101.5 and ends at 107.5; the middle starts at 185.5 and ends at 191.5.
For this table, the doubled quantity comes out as 2.2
